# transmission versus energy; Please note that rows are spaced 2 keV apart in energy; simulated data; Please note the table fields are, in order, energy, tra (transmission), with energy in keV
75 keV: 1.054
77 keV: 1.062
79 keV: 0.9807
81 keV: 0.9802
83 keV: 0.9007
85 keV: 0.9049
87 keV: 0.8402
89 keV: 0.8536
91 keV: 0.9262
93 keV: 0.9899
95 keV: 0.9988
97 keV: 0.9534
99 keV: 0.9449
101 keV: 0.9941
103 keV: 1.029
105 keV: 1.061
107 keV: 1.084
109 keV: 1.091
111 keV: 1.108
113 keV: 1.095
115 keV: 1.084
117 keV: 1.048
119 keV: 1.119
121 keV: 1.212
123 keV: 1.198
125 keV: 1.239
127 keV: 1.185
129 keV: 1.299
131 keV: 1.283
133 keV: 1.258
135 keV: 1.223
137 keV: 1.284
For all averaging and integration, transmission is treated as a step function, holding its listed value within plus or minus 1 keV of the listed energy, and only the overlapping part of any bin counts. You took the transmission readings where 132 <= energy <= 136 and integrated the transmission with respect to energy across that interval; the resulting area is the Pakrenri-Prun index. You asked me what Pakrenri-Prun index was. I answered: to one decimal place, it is 5.0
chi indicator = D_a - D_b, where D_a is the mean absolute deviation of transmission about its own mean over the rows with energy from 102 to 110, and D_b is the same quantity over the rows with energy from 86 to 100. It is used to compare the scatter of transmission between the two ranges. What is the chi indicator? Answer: -0.027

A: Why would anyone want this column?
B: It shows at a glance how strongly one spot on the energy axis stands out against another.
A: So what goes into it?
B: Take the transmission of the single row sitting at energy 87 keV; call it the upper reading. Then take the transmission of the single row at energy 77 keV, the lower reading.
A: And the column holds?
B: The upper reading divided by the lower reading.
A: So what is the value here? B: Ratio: 0.79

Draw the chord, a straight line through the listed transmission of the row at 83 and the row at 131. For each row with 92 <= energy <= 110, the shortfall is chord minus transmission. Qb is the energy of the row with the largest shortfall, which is 99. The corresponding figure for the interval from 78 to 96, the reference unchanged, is 89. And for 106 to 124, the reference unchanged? 117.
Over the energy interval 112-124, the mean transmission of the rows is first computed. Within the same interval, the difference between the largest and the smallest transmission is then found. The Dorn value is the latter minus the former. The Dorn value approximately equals -0.96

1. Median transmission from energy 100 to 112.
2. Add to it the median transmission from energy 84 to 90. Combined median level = 1.93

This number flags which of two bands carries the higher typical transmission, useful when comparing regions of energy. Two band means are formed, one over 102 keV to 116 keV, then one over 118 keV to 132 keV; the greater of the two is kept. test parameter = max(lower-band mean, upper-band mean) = 1.22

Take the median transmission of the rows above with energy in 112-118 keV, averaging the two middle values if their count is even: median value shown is 1.08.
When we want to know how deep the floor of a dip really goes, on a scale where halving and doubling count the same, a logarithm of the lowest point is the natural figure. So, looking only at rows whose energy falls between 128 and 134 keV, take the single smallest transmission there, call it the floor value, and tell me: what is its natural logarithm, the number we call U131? 0.23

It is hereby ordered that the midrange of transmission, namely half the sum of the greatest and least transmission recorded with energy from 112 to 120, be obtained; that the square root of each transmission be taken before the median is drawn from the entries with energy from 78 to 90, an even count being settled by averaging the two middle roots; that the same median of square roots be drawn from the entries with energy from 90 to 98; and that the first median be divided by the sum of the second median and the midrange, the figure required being 0.459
